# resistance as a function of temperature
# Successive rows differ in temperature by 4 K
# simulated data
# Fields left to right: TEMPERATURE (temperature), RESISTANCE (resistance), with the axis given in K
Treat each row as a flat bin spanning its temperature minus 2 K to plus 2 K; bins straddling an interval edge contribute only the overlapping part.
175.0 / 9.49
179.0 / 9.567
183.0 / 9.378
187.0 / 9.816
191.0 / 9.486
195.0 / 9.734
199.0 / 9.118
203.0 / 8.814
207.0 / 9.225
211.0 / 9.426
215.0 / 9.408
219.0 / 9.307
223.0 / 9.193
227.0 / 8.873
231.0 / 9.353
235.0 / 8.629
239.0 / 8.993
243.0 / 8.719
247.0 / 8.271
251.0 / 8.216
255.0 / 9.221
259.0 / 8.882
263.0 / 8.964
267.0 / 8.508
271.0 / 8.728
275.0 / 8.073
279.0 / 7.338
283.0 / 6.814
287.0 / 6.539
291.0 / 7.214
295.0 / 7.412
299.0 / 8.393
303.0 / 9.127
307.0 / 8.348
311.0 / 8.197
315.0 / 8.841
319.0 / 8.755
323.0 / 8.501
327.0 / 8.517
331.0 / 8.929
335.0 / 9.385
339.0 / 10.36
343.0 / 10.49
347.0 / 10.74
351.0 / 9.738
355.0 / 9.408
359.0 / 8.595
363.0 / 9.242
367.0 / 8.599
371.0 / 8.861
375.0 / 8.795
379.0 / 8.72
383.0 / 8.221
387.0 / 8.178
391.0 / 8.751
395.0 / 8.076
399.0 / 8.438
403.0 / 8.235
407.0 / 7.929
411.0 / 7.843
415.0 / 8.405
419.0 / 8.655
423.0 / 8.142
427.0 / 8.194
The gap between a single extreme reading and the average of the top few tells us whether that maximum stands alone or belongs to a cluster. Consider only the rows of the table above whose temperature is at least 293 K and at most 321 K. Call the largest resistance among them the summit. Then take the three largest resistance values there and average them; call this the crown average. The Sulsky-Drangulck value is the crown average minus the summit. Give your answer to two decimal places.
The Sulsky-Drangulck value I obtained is -0.22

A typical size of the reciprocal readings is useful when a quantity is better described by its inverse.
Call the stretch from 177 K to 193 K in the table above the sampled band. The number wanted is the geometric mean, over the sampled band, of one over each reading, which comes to 0.105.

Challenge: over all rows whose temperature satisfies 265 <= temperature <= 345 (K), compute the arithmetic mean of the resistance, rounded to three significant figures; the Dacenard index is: 8.42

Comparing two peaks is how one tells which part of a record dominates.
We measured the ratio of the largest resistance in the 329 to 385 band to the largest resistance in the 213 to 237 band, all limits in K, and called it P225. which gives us 1.14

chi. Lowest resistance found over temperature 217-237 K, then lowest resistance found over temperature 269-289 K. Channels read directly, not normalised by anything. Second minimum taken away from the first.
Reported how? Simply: 2.1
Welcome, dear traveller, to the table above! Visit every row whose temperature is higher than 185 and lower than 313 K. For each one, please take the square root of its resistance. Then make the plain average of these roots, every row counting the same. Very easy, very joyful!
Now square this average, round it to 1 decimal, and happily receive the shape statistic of 8.6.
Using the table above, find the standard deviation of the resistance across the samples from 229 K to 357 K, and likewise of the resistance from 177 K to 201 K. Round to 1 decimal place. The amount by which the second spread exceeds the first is -0.7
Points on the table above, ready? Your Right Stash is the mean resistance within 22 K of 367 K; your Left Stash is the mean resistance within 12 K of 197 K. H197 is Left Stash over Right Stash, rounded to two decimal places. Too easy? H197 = 1.04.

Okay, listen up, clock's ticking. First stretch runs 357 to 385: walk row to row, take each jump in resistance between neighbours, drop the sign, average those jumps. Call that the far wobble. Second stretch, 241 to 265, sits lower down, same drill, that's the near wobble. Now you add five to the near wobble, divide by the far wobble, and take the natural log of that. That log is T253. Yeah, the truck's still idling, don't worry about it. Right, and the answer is 2.7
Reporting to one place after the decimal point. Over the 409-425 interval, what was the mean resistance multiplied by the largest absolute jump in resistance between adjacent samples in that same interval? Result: 4.6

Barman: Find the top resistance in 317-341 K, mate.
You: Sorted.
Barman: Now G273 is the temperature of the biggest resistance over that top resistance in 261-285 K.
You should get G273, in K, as 263.0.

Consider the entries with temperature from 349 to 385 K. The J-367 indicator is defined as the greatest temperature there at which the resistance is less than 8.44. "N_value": 383.0 K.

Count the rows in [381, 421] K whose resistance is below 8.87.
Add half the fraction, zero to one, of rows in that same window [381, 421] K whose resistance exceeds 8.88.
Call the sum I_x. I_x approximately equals 10.0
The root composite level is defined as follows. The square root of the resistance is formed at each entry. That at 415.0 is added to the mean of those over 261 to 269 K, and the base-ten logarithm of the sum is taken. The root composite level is 0.767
